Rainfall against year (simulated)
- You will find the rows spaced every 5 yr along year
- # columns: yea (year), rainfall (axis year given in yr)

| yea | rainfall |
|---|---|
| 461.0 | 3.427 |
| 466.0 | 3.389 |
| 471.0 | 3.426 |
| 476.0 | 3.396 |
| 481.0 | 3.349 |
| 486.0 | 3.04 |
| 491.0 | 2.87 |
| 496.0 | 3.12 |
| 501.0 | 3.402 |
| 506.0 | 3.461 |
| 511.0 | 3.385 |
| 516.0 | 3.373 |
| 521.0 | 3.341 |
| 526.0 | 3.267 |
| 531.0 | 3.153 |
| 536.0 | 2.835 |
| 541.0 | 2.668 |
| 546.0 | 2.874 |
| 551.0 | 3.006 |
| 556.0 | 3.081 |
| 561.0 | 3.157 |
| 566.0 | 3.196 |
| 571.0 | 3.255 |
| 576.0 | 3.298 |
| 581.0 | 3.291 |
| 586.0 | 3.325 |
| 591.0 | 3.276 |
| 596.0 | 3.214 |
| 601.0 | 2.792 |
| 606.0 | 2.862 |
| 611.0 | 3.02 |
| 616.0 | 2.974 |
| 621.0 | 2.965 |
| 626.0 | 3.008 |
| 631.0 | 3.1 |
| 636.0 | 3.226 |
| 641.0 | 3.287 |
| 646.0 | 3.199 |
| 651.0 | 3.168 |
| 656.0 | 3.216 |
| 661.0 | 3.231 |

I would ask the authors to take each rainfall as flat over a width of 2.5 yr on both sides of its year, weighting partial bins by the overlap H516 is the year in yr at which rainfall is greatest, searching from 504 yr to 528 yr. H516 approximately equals 506.0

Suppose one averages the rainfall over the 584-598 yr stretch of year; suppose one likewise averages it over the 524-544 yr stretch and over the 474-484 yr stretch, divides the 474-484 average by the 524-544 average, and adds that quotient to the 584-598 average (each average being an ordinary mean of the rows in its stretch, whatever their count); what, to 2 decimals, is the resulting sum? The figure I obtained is 4.40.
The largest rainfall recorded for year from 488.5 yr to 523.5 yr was 3.461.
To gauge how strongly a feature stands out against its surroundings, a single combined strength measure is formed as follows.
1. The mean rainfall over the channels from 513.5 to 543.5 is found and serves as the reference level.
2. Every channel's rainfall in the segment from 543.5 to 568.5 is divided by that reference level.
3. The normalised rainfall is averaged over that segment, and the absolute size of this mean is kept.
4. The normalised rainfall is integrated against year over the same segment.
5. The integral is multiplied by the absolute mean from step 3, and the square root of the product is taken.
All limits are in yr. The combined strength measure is 4.93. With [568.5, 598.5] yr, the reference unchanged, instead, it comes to 5.78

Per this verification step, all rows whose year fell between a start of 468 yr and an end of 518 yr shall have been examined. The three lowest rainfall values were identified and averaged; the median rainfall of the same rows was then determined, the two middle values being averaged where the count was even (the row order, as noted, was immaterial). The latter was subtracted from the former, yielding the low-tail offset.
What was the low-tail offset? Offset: -0.37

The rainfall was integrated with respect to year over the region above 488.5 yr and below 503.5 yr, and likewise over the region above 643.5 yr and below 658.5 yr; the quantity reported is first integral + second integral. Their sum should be 94.9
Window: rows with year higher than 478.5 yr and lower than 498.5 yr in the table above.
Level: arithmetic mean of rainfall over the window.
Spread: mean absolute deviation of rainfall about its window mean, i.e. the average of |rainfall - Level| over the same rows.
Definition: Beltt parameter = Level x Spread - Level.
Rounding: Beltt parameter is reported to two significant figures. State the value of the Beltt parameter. -2.7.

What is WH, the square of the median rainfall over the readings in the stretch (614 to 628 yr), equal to 8.8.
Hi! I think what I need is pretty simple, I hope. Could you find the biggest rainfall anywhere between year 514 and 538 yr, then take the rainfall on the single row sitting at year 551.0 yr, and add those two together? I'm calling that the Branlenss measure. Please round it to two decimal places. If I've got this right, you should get 6.38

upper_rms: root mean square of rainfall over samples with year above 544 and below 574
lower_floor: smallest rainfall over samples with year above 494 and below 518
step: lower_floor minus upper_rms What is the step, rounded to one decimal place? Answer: 0.0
